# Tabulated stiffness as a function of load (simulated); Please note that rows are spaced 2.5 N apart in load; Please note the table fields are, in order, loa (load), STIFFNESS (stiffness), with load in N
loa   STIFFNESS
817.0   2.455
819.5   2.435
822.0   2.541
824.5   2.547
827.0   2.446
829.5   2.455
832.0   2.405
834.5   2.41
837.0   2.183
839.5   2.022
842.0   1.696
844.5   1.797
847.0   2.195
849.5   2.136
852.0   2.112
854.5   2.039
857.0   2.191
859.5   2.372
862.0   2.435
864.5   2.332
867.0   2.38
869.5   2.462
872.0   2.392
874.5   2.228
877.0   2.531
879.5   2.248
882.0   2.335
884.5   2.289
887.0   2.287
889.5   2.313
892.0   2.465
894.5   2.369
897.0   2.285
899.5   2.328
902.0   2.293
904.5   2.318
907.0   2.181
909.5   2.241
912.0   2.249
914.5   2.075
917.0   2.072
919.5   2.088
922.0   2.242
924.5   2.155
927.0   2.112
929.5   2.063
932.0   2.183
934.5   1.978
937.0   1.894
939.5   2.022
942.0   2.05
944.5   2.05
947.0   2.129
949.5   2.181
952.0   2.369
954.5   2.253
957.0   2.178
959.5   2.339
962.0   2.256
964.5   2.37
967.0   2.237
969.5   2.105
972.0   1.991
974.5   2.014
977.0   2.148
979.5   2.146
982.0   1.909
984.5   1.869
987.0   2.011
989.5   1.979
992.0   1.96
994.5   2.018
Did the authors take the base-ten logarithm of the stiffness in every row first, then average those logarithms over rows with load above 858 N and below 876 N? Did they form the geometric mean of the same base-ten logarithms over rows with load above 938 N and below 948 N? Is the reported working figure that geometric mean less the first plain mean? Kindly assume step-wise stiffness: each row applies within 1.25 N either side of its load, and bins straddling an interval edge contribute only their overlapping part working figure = -0.061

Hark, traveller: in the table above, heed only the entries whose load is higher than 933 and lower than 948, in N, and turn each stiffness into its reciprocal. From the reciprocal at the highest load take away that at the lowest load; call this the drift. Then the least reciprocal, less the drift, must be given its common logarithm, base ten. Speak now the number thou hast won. -0.296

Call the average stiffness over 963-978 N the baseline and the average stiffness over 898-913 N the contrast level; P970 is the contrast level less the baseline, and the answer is 0.12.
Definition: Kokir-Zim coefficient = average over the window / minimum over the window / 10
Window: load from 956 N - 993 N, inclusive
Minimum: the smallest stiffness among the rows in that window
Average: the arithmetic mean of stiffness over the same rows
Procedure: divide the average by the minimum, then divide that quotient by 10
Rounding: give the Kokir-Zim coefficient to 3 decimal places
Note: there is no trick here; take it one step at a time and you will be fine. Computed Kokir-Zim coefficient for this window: 0.112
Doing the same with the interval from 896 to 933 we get 0.106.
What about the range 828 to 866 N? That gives 0.129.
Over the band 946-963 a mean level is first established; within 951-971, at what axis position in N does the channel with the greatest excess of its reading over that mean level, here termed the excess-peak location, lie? 964.5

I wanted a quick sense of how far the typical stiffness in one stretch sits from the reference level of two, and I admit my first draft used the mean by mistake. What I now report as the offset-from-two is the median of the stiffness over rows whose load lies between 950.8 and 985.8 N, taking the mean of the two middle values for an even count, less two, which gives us 0.16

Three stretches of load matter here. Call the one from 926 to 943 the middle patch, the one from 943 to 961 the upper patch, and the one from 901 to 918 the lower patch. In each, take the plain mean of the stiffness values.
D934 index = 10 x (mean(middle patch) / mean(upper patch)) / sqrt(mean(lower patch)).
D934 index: 6.22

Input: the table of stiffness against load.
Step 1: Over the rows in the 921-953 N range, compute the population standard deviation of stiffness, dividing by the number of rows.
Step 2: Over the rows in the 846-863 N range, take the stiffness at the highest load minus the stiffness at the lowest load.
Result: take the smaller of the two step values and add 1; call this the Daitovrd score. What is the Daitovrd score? 1.12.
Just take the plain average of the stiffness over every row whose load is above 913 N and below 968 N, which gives 2.15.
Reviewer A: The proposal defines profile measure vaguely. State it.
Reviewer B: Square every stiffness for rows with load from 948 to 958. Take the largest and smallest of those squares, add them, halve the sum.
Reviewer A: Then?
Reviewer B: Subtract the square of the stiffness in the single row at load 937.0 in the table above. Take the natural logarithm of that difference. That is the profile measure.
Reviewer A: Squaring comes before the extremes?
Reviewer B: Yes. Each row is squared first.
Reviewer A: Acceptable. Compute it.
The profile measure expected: 0.5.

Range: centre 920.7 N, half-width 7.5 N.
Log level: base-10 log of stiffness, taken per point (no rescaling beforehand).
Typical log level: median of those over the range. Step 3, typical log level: 0.32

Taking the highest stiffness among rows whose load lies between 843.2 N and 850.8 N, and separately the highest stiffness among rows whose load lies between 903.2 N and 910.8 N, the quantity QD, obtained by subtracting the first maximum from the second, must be 0.12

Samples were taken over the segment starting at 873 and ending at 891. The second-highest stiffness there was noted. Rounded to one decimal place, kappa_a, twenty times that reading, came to 46.7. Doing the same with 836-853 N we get 43.7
